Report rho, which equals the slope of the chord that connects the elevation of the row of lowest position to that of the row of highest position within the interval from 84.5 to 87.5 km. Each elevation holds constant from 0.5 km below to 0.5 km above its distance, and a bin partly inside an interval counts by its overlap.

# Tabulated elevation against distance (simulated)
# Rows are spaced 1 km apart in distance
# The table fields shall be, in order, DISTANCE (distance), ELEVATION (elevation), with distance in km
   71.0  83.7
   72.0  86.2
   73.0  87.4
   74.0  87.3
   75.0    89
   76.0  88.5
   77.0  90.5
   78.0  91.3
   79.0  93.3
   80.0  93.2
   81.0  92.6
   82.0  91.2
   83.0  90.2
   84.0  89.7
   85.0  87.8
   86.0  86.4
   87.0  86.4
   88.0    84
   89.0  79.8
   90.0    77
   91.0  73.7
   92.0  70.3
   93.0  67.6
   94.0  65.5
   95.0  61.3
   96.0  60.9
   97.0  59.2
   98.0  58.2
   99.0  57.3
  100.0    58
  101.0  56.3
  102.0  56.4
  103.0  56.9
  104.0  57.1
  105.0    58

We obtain -0.7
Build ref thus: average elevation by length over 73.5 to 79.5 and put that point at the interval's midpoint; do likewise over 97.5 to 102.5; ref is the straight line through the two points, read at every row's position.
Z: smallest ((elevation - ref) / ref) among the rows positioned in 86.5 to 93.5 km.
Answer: 0.01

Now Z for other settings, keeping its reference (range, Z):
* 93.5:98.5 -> -0.05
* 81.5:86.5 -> 0.11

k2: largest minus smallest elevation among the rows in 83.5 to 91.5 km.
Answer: 16.0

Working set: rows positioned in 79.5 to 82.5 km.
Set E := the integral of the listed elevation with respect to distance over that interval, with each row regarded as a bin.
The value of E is 277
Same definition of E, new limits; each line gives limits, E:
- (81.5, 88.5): 616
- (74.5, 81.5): 638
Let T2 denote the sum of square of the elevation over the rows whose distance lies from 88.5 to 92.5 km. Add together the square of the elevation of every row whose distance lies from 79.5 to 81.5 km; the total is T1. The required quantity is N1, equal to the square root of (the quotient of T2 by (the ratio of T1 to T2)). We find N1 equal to 173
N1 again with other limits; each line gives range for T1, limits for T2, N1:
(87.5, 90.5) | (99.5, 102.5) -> 70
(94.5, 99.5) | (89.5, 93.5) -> 157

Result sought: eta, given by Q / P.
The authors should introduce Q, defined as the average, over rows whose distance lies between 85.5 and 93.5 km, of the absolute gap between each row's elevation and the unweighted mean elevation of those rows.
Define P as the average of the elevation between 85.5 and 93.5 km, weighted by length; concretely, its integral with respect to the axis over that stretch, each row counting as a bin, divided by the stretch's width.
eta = 0.077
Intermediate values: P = 78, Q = 6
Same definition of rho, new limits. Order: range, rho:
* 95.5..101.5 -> -0.9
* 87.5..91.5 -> -3.4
